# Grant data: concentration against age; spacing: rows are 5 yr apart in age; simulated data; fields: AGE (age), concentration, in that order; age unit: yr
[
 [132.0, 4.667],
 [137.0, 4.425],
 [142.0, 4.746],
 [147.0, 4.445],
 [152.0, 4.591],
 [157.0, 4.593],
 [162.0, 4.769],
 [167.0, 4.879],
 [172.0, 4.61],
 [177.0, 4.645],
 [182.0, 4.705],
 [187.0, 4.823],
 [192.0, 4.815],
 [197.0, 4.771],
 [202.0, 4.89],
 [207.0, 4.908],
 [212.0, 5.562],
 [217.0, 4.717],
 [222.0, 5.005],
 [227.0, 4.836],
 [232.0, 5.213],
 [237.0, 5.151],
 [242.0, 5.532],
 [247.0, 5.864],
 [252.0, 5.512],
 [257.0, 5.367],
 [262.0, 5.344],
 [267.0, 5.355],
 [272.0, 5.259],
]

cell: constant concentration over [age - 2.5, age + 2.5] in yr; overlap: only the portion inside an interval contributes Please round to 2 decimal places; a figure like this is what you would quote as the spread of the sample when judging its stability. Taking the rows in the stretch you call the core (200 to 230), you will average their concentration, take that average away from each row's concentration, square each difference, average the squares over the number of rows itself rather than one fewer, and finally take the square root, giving 0.27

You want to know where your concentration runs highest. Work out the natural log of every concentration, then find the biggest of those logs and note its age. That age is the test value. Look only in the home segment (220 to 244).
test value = 242.0 yr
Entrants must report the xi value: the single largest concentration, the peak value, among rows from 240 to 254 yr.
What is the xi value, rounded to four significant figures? 5.864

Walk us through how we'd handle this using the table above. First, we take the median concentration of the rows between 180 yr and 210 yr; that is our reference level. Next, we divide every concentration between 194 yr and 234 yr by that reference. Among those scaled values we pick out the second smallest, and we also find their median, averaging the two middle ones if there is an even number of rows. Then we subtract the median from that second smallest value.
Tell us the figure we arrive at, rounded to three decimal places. -0.027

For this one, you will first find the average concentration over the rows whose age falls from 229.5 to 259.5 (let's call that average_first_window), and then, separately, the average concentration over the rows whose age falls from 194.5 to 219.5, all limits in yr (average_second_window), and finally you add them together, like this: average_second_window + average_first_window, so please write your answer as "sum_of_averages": 10.4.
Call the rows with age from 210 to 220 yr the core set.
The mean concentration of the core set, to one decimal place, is 5.1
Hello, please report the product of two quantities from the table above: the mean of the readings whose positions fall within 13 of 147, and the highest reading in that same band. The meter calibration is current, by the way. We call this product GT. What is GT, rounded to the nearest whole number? 22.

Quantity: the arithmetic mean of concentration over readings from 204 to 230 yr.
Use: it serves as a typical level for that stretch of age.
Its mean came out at 5.0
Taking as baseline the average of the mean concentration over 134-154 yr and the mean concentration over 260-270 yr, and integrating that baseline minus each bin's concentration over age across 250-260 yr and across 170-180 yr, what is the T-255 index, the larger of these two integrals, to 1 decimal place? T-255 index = 3.2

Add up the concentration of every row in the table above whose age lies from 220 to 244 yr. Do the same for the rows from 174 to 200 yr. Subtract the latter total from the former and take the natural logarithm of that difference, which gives 0.68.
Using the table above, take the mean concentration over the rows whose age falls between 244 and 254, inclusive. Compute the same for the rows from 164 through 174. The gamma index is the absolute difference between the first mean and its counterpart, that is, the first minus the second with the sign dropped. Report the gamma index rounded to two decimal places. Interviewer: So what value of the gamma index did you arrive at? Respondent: 0.94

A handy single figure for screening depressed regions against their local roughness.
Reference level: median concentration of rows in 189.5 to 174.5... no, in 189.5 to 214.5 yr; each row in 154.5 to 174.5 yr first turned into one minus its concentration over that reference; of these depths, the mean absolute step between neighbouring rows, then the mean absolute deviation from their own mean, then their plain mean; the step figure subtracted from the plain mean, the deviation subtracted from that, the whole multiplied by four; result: -0.1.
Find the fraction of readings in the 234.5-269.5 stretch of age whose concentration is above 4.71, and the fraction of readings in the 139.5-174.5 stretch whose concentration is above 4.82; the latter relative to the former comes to 0.14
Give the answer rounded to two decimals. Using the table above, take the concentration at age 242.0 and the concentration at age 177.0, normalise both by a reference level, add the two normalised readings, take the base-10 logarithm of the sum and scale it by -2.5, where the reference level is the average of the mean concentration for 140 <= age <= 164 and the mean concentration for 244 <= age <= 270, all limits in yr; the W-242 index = -0.76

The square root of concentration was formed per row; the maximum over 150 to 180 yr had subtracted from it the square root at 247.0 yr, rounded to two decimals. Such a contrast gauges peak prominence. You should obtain -0.21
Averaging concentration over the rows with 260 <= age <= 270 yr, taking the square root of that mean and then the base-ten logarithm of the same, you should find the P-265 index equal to 0.364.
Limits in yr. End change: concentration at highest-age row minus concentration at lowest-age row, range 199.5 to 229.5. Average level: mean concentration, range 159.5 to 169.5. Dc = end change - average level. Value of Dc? -4.9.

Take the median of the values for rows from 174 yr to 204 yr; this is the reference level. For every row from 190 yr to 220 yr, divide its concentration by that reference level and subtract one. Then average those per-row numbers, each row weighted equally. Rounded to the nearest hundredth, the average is 0.03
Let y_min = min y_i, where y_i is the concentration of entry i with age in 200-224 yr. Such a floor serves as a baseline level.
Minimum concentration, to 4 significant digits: 4.717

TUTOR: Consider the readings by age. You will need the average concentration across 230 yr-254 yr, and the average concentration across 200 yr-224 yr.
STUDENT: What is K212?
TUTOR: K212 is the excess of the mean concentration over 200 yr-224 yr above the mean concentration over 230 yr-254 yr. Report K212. -0.44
